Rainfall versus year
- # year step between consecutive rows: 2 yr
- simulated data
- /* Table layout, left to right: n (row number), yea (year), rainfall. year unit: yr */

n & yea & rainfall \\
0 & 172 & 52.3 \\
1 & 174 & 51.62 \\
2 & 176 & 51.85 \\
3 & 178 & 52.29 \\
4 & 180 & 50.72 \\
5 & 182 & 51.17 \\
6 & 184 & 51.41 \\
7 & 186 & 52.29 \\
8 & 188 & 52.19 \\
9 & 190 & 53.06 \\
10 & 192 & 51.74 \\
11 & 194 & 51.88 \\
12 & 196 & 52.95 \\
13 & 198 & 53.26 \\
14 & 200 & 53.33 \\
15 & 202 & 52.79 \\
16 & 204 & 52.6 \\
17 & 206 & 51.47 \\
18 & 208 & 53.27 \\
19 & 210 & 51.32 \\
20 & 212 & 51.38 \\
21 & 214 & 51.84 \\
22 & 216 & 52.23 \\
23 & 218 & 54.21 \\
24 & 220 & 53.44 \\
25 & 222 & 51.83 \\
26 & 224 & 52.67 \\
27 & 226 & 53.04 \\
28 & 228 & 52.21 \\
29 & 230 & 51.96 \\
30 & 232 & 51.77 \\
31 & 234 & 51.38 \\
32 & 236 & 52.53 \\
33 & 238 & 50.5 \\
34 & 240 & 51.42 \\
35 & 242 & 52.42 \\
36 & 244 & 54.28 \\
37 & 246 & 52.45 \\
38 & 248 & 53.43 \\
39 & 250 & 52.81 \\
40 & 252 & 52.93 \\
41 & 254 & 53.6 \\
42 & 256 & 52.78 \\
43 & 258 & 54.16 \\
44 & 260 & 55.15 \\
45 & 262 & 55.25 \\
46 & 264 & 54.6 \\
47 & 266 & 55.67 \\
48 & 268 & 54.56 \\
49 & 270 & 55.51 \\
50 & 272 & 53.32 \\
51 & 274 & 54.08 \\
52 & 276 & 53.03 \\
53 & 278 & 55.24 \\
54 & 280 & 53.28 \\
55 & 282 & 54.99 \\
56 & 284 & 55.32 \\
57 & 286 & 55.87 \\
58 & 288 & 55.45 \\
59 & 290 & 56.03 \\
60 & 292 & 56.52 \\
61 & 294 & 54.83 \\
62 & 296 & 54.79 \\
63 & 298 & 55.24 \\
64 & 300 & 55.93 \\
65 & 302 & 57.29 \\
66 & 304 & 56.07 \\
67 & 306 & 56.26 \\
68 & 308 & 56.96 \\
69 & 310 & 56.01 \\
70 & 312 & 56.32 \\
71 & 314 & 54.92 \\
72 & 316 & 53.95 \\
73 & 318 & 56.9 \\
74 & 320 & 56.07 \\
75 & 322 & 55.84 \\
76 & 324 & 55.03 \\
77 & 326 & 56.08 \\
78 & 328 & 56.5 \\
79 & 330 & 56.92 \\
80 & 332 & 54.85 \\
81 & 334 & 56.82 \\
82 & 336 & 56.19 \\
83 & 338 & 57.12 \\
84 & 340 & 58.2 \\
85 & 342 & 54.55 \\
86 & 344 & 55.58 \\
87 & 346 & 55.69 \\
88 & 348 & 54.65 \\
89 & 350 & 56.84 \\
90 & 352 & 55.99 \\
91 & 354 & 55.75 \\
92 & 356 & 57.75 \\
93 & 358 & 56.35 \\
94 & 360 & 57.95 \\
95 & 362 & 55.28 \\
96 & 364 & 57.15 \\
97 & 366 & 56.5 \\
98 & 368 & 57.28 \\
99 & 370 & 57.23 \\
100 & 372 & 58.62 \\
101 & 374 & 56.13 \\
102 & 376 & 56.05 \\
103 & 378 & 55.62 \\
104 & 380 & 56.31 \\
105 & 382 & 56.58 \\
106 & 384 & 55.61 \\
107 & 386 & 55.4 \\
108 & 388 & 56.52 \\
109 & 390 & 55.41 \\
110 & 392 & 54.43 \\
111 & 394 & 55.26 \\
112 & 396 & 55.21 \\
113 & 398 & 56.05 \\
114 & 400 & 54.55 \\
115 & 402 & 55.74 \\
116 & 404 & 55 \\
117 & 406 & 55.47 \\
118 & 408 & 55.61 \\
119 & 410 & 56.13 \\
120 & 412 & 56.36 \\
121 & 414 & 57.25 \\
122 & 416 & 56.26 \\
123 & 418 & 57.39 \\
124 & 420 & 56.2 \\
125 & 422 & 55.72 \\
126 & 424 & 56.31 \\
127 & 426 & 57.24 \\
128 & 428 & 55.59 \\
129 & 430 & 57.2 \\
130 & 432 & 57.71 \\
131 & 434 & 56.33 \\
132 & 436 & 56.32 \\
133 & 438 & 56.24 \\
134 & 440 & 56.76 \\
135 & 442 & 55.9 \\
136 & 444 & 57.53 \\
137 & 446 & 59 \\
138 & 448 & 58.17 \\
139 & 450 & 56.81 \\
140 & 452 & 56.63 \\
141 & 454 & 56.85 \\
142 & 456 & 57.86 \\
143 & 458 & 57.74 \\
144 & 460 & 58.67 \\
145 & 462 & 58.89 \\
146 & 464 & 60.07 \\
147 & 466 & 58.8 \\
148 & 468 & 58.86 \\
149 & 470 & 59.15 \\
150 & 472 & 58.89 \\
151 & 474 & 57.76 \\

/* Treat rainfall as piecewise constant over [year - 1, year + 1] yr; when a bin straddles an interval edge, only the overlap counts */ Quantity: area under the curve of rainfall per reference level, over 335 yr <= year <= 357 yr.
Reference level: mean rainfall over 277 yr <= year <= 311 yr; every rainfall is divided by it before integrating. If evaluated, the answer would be 22 yr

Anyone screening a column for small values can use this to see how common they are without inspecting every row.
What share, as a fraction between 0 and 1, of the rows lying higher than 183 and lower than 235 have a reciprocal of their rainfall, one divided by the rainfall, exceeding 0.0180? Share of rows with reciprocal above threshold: 1.0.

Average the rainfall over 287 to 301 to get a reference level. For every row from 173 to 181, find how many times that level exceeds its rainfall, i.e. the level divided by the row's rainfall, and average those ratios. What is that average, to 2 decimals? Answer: 1.08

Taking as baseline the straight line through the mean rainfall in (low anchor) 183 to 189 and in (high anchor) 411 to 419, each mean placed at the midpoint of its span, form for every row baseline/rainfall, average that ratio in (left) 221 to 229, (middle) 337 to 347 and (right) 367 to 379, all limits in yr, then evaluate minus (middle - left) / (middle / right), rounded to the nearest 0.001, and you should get 0.023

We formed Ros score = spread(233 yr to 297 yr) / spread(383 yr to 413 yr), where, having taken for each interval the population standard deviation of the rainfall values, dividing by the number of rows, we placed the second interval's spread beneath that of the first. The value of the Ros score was 2.55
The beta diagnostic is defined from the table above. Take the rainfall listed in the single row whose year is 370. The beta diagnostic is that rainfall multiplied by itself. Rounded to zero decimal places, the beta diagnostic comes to 3275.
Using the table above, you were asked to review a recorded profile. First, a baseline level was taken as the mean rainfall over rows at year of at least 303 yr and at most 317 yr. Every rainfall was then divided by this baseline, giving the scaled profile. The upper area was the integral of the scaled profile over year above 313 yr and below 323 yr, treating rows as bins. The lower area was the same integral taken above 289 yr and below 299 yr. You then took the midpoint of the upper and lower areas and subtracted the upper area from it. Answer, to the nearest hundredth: 0.00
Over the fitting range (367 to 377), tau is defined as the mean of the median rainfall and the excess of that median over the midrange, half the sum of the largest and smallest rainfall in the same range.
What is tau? 28.6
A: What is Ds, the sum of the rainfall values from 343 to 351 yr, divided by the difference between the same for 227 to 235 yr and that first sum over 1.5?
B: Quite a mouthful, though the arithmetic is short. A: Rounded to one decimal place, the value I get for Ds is 3.8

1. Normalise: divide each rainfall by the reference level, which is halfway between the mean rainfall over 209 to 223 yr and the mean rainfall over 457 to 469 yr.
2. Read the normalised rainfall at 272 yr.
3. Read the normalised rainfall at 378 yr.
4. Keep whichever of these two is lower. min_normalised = 0.96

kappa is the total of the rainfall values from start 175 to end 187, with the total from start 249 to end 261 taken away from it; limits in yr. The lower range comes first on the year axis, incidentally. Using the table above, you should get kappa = -12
